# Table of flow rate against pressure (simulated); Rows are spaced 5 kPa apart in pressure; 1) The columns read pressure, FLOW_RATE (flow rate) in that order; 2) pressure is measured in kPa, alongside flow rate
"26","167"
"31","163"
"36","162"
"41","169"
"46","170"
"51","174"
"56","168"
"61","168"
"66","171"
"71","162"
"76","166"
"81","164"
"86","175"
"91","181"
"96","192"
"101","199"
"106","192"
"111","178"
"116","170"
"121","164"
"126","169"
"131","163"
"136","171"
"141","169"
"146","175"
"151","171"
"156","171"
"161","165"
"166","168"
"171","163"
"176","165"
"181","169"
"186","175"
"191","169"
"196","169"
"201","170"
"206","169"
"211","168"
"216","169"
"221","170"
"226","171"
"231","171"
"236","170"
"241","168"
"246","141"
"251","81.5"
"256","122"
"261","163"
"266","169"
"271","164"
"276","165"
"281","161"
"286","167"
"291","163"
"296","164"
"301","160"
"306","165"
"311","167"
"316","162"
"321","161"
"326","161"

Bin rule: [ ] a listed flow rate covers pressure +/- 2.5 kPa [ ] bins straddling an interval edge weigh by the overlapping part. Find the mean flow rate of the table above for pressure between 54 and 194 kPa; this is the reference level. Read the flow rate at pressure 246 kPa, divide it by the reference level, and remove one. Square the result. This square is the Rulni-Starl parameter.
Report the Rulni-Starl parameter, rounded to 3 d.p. 0.032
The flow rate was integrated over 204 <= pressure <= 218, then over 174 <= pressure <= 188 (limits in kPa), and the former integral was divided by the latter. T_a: 0.99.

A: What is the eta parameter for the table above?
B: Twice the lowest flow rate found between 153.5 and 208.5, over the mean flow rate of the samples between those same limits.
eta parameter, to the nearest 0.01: 1.94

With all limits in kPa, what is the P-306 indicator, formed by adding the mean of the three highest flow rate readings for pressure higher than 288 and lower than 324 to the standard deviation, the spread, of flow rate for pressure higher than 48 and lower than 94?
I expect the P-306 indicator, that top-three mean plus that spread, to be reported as 171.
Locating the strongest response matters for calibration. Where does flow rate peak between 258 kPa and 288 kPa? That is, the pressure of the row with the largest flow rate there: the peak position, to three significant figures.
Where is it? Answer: 266 kPa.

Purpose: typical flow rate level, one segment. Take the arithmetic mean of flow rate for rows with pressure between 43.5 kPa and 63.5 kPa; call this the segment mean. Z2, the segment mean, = 170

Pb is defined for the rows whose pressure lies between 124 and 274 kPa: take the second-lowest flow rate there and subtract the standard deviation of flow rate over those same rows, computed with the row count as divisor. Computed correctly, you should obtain 104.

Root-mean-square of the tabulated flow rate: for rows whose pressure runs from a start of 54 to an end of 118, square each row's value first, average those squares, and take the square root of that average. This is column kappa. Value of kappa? 176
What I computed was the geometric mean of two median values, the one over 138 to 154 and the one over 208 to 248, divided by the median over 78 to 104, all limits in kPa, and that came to 0.94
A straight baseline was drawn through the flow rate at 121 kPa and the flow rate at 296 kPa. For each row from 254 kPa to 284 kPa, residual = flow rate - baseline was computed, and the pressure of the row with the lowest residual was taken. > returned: 256 kPa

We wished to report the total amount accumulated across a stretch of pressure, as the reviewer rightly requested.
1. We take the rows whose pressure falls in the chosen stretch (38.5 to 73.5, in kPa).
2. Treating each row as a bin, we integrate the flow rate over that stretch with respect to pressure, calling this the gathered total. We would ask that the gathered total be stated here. 5910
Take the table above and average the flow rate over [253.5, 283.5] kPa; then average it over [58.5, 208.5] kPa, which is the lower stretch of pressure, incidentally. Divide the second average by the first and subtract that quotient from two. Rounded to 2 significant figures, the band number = 0.91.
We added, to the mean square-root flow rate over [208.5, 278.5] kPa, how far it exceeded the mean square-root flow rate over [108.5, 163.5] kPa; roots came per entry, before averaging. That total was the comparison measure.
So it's 11.9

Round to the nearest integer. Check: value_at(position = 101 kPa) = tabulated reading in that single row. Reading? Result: 199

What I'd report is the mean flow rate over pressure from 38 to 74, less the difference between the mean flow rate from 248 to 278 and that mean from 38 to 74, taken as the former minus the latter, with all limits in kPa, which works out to 194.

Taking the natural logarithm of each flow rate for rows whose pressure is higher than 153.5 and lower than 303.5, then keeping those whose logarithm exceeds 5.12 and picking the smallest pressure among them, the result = 156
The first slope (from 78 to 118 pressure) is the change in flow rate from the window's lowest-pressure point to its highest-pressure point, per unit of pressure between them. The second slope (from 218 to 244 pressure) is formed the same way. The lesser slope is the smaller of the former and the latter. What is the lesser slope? -0.10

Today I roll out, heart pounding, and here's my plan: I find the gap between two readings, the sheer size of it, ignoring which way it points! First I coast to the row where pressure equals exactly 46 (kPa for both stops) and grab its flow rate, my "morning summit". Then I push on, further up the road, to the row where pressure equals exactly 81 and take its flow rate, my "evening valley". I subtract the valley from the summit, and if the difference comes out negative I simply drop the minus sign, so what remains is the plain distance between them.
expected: 6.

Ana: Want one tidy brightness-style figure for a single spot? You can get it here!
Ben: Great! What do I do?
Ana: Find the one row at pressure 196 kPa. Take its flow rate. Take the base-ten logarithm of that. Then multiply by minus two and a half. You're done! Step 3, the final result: -5.57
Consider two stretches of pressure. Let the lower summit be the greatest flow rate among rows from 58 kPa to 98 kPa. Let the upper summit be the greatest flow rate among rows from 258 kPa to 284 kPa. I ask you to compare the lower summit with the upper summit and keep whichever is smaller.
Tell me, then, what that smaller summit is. 169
